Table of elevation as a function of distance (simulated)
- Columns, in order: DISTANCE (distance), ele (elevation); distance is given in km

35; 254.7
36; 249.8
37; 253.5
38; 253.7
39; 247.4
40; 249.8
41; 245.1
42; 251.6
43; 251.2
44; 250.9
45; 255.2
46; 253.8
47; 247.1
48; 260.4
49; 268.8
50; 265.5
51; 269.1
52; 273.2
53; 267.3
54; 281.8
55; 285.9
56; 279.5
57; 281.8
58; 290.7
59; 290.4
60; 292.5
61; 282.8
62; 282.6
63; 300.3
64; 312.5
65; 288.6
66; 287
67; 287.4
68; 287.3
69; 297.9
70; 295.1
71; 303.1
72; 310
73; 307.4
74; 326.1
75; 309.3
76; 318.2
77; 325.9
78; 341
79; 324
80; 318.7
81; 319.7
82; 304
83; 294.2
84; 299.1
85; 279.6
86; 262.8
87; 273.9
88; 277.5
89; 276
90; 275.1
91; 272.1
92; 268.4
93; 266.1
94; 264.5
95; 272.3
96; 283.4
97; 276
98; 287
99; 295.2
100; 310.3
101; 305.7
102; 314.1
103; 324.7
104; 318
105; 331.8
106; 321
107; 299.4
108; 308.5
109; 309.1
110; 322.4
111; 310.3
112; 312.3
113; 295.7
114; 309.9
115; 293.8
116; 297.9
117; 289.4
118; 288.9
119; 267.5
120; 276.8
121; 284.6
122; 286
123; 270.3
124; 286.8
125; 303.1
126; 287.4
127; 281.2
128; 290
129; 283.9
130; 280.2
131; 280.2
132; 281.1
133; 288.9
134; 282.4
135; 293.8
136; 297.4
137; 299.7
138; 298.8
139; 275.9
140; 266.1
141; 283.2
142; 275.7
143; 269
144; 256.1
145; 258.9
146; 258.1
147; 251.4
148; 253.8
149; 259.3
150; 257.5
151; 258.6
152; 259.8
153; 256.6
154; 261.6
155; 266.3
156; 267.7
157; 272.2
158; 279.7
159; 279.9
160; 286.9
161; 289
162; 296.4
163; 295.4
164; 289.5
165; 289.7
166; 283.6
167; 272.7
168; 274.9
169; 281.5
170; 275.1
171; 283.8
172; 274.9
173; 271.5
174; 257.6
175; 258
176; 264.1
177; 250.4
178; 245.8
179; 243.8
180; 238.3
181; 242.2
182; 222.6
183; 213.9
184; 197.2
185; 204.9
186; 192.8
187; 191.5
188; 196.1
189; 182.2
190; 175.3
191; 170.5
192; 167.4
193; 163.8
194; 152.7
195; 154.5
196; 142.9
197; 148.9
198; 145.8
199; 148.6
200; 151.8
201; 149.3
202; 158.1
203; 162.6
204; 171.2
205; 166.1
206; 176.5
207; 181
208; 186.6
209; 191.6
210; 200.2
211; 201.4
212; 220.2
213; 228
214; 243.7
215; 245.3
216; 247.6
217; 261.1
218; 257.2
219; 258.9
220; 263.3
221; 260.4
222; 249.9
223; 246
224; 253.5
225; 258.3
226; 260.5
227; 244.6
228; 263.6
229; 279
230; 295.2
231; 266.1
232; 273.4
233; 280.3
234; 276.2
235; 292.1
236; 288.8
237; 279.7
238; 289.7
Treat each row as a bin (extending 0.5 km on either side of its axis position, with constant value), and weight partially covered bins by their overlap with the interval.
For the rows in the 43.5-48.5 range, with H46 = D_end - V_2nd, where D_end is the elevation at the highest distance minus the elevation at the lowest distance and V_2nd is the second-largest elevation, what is -246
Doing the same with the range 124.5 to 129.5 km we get -309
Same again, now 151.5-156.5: -258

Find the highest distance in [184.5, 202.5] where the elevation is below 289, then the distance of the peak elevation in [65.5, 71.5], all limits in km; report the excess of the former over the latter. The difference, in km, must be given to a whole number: 131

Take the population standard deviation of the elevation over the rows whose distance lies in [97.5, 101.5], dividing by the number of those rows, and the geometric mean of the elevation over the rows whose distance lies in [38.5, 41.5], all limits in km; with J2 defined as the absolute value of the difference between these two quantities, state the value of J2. 238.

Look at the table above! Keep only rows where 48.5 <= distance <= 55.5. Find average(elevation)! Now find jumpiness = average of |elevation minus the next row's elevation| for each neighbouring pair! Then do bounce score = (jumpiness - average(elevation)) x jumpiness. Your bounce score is -1581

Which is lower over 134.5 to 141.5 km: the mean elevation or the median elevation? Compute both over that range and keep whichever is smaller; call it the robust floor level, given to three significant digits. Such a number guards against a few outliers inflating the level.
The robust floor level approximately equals 288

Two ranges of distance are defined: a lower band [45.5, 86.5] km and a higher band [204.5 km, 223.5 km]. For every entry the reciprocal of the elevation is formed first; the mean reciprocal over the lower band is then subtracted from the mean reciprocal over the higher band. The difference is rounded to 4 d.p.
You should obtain 0.0011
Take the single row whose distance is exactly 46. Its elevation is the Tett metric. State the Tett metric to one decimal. 253.8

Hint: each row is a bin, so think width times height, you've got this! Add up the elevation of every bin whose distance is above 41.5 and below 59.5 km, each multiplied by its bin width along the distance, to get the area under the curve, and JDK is 4824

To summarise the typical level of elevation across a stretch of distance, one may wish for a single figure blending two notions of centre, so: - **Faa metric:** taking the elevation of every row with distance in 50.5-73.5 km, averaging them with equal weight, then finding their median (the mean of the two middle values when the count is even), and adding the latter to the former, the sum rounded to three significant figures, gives 577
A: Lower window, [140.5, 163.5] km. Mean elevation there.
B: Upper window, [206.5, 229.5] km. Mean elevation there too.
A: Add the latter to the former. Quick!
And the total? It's 508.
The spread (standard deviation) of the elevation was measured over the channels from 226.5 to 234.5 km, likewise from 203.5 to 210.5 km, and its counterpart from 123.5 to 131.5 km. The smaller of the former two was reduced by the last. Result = 4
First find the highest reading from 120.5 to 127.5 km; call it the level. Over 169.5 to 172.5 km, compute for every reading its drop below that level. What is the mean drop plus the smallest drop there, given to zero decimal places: 44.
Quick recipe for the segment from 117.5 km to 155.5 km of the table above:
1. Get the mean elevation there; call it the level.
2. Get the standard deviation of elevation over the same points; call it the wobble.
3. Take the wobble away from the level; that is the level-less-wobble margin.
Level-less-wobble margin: 261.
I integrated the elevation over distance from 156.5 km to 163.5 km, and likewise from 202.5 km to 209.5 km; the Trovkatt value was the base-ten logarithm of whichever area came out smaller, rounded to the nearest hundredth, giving 3.09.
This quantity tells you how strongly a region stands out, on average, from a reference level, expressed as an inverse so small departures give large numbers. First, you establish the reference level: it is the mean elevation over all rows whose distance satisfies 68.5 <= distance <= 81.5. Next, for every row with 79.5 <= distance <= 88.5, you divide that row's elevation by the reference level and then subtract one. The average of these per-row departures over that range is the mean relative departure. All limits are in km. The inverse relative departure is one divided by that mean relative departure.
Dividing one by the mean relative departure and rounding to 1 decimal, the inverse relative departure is -13.7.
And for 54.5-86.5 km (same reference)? -20.2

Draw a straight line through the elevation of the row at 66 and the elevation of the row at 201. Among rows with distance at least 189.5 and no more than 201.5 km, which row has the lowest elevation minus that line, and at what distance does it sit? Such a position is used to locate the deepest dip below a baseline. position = 196 km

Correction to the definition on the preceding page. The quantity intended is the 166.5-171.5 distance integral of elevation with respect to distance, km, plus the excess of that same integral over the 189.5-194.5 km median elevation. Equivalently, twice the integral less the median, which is 2609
